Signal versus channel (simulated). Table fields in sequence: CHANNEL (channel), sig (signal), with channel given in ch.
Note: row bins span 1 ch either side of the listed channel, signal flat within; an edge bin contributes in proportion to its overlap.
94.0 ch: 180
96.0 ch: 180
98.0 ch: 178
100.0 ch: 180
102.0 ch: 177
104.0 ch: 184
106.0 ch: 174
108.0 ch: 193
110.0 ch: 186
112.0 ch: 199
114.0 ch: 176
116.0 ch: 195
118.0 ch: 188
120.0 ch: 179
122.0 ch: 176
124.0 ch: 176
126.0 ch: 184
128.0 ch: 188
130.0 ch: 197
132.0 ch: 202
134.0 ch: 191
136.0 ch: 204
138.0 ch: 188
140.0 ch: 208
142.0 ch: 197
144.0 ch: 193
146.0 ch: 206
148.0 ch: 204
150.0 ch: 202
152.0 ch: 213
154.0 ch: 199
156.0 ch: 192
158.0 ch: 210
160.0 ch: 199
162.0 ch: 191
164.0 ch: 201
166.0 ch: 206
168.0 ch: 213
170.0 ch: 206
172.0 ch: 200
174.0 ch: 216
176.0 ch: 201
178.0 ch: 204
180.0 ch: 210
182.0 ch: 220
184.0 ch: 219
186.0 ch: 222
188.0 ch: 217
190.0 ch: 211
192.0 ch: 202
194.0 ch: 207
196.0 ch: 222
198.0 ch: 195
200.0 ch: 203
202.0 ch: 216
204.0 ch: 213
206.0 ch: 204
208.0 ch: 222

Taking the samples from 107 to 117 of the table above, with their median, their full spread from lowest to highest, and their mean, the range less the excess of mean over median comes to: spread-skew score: 26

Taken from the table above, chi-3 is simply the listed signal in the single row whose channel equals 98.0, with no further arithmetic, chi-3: 178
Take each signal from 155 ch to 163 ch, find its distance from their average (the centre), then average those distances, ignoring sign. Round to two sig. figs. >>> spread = 6.5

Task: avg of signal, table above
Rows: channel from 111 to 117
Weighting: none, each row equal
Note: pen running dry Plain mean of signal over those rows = 190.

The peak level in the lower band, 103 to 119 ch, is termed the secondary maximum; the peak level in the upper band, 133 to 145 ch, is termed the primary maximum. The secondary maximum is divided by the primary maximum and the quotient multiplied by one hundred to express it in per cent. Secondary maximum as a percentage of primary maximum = 96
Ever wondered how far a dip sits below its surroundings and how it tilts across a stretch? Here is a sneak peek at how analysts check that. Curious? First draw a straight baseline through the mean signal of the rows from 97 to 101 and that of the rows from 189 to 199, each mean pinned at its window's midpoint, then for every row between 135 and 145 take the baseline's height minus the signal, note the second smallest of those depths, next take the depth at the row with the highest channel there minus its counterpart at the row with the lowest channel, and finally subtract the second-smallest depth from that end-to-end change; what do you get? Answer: 27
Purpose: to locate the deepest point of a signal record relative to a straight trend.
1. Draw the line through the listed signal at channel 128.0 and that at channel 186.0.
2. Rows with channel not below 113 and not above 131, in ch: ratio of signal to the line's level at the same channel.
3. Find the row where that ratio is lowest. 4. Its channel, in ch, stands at 124.0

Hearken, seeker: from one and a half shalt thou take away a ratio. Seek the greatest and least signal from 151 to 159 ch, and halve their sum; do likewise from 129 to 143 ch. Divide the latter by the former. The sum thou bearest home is 0.522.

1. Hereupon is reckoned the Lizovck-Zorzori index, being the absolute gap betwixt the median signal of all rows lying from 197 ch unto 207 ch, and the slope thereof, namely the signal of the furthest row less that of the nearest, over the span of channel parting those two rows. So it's 203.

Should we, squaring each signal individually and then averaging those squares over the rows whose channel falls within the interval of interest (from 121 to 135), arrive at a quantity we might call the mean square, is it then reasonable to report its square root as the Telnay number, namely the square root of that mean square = 188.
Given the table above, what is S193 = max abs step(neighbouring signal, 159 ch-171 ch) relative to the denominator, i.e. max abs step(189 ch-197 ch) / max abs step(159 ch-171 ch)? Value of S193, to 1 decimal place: 1.5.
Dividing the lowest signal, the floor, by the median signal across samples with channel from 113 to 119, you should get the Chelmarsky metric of 0.936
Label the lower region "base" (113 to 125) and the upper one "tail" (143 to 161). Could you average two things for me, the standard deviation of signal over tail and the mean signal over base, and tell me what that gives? 94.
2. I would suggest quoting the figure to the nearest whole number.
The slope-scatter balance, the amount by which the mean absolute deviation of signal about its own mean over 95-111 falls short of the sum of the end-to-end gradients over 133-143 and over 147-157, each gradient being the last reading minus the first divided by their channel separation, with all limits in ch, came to -5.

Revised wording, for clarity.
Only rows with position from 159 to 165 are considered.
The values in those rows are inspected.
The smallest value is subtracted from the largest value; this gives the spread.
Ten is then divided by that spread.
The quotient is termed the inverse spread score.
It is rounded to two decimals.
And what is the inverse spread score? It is 1.00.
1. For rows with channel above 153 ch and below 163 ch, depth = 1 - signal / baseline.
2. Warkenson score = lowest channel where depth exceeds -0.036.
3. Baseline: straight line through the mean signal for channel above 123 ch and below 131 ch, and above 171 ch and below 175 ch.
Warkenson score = 154.0 ch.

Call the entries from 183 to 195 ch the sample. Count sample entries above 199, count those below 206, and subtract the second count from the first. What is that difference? 5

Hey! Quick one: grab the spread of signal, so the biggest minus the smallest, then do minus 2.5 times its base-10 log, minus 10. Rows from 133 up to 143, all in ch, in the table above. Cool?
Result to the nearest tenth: -13.3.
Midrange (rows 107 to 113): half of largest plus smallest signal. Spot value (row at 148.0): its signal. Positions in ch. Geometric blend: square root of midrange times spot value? 198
